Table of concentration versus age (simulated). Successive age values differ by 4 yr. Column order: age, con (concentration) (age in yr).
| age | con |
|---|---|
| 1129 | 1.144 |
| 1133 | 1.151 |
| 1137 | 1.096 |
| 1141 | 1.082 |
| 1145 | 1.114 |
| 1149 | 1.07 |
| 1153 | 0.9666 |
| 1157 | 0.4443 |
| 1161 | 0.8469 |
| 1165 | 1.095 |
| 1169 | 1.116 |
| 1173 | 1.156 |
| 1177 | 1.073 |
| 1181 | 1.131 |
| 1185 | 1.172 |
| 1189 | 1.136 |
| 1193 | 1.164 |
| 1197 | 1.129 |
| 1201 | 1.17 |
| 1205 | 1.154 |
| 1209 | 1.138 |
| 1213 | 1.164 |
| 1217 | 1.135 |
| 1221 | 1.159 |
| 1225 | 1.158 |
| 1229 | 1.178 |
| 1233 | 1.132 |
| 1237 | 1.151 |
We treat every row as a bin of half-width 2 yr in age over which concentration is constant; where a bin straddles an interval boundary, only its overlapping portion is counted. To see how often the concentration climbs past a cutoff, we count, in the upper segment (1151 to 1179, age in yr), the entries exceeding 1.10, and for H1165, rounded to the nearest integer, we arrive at 2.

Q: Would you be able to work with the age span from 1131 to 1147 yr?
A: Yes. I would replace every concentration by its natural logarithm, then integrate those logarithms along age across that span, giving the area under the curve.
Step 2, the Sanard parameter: 1.68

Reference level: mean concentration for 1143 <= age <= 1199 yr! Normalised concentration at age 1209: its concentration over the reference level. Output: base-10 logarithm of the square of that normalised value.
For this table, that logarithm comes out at 0.075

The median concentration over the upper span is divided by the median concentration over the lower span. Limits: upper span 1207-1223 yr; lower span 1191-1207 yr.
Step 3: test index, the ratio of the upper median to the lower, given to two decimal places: 0.99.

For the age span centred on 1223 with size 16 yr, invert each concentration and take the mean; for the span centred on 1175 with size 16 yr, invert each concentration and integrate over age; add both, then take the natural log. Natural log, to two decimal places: 2.72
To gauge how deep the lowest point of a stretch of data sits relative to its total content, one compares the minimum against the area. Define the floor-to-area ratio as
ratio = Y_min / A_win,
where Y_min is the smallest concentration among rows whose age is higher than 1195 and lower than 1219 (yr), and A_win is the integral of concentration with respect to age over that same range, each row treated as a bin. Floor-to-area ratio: 0.0410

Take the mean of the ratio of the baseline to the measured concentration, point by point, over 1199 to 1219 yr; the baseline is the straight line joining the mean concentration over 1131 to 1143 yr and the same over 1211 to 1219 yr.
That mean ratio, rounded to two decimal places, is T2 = 1.00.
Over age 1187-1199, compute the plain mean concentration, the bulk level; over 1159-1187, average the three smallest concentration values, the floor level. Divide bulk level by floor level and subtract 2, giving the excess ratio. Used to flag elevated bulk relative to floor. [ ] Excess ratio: -0.86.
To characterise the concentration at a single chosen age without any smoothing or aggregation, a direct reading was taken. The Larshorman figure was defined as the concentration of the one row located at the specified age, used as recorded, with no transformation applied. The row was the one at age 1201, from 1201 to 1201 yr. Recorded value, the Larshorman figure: 1.17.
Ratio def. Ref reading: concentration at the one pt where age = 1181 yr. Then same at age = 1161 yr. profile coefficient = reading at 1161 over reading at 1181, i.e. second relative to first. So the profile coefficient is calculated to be 0.75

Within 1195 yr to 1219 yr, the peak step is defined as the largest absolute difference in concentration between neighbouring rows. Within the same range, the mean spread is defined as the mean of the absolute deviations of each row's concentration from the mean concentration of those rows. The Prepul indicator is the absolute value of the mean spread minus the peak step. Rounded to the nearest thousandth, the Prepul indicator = 0.027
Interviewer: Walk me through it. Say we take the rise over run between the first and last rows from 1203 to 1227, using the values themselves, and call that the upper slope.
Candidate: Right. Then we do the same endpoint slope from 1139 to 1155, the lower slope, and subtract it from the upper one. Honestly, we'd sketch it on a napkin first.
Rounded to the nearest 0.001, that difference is 0.010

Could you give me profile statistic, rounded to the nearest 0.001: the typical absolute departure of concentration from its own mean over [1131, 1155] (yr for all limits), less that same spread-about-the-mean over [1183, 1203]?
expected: 0.024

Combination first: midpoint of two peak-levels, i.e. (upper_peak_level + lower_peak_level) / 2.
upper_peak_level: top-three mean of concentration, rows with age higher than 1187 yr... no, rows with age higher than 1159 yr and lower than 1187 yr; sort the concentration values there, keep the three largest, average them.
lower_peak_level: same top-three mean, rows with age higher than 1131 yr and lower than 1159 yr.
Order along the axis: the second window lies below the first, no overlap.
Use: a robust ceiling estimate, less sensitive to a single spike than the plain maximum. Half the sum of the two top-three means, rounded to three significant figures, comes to 1.14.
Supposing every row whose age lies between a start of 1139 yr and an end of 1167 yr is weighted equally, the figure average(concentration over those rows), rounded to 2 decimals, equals 0.95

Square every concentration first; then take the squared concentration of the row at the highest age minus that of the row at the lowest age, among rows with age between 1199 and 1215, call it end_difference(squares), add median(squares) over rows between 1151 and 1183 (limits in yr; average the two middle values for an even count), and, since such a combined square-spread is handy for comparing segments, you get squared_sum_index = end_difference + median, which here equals 1.16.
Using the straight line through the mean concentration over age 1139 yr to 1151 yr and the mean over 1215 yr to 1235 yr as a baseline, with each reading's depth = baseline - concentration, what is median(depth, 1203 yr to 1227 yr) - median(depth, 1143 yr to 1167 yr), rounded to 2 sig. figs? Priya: -0.083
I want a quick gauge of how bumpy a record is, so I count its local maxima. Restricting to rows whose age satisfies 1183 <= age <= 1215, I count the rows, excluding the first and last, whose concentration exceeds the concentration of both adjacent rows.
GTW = 2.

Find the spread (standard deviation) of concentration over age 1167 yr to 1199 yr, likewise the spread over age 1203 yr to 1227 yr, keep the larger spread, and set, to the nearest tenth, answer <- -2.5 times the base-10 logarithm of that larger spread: 3.8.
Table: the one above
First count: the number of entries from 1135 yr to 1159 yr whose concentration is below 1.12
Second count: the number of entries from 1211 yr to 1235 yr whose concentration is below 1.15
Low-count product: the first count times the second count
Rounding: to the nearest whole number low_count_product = 12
